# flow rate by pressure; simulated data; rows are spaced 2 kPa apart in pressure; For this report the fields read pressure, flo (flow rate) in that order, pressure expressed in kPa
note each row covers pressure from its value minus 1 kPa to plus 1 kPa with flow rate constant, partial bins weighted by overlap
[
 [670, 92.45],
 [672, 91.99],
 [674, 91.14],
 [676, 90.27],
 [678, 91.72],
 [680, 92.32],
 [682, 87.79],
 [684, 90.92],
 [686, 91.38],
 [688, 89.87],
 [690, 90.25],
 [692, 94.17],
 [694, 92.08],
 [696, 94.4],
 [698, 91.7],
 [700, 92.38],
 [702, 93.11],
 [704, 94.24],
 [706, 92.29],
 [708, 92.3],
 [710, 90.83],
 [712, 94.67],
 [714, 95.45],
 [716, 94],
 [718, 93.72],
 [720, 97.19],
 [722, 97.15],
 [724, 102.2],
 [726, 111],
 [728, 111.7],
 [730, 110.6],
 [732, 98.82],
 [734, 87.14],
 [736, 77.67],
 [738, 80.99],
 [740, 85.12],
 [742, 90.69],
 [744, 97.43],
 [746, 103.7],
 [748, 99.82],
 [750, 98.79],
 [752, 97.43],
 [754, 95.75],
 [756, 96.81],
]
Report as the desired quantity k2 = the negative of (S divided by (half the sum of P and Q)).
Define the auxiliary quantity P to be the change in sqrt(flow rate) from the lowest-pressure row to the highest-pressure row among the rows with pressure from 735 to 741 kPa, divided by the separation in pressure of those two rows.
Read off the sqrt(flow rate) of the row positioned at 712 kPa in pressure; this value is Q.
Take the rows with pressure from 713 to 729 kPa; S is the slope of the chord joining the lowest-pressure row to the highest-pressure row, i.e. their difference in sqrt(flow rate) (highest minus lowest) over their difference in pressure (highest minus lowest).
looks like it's -0.012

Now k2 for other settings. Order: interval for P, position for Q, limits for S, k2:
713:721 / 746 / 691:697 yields -0.001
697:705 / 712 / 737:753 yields -0.013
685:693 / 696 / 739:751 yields -0.015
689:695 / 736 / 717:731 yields -0.016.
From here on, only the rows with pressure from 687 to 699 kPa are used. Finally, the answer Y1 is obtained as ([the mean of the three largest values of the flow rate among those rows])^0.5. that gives 9.7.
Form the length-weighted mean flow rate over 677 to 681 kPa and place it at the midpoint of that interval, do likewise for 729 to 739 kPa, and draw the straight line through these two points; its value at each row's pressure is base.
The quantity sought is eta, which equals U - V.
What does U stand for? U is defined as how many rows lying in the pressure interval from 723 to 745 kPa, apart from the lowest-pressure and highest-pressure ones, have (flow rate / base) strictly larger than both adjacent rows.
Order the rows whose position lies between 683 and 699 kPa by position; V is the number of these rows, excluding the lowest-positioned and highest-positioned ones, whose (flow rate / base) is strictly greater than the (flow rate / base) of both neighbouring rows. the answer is -2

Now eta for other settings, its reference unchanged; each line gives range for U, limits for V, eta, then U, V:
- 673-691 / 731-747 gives 2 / 2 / 0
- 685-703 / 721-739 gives 1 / 2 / 1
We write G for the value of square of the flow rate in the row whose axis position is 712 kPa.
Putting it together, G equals 8962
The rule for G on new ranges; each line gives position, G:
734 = 7593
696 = 8911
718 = 8783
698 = 8409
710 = 8250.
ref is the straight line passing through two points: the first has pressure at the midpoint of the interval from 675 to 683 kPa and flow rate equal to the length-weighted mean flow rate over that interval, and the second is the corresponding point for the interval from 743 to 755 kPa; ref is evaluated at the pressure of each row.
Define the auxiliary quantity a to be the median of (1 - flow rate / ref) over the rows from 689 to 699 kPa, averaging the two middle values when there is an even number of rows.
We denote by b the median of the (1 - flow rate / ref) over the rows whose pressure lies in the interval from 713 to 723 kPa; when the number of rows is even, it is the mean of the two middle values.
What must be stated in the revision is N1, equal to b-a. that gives -0.01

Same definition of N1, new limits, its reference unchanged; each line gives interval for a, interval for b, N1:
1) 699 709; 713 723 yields -0.02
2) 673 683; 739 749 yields 0.02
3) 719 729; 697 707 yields 0.07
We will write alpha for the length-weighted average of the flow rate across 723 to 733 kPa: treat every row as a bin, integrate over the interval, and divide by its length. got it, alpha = 107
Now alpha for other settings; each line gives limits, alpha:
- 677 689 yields 91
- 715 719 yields 94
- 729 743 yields 90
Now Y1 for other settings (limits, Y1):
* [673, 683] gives 9.6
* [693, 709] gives 9.7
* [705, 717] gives 9.7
